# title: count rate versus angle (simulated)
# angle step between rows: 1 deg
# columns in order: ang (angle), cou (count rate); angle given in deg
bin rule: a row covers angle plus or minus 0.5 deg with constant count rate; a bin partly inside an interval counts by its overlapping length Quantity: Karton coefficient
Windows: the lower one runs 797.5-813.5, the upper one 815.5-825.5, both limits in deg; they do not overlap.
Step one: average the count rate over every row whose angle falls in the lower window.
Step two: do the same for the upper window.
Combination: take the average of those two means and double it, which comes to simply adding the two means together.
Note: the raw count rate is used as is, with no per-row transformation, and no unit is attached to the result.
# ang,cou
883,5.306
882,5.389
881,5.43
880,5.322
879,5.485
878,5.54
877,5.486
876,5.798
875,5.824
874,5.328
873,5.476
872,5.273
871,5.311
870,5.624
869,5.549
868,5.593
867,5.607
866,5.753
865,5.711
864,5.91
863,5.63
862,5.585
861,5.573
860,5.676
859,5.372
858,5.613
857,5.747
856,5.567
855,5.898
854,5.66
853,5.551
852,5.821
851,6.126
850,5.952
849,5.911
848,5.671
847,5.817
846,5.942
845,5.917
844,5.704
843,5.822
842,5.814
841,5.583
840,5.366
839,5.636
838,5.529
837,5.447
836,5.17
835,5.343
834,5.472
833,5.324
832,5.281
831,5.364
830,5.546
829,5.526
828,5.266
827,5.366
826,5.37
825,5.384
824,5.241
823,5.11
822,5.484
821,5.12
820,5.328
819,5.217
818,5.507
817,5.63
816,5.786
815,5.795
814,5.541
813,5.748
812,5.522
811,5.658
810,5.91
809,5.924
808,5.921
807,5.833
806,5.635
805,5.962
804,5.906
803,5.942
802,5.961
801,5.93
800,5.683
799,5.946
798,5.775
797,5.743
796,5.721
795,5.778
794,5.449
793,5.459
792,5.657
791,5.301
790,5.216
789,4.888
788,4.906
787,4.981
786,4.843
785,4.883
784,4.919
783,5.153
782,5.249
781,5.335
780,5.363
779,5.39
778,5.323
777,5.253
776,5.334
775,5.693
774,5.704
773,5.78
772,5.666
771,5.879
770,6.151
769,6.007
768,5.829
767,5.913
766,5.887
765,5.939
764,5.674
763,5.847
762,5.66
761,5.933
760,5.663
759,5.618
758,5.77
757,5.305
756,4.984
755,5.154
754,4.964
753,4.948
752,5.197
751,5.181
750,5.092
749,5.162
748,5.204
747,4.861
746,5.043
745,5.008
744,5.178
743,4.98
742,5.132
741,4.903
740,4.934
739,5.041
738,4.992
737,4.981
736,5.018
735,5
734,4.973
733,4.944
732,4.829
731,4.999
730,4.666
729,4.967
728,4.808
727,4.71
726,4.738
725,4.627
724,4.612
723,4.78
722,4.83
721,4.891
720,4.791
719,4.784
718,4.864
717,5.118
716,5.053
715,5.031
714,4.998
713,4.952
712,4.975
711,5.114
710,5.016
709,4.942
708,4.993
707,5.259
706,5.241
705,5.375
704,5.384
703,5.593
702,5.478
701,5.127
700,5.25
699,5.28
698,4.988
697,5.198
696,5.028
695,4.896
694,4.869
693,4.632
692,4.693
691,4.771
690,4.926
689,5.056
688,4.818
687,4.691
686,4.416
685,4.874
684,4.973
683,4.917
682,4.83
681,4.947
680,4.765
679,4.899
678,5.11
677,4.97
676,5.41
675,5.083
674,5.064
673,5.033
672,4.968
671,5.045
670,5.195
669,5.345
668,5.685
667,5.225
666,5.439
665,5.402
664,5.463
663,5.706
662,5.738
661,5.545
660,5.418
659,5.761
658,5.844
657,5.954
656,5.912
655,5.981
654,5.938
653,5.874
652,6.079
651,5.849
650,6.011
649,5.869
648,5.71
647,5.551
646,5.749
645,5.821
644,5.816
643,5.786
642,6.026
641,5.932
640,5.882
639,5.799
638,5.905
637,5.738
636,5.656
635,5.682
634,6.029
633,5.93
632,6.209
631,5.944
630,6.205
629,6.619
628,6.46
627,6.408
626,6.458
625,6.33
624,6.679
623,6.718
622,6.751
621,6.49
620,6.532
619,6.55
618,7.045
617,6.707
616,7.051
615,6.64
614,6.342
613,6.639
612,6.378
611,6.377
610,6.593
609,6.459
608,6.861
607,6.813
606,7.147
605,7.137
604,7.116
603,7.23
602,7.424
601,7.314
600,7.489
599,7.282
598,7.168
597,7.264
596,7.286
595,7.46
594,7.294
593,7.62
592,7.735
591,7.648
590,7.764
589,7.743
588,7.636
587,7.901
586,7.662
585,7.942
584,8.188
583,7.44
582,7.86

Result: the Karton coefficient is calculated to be 11.2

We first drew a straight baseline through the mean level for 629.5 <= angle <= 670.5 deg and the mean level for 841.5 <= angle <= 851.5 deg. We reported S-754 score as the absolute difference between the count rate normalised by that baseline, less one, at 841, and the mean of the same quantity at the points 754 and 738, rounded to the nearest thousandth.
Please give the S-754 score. 0.096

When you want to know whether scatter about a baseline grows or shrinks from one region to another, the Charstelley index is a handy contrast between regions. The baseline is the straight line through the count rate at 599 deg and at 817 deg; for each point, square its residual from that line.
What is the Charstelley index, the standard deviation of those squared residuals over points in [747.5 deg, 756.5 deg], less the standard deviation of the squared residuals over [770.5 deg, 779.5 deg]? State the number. 0.02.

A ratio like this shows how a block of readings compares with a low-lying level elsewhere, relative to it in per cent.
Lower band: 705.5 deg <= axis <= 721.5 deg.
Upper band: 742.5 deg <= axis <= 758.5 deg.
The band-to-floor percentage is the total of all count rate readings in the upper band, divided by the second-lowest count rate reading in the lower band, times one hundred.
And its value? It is 1712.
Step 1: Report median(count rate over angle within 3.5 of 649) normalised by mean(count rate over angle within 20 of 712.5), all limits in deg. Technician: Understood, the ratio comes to 1.2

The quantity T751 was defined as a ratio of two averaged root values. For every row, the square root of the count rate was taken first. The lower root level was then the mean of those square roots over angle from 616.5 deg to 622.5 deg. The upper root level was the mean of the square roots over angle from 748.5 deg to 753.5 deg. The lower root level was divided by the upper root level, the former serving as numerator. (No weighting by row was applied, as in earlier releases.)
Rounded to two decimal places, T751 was 1.14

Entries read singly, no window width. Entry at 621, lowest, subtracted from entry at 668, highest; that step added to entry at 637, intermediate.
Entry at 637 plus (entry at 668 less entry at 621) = 4.9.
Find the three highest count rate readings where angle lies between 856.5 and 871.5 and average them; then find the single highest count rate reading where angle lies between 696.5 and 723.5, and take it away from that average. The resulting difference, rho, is 0.2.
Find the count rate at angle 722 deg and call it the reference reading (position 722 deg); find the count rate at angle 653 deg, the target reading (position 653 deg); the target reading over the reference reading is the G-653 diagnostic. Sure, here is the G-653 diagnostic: 1.22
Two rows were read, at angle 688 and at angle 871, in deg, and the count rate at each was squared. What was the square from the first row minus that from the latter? -5.0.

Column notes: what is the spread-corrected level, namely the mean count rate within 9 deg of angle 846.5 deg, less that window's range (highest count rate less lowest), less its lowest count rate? -0.4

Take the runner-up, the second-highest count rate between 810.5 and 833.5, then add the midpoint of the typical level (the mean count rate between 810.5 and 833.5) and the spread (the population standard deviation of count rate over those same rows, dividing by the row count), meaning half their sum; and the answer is 8.6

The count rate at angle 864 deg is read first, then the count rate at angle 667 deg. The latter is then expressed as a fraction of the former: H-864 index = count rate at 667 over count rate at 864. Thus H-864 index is 0.88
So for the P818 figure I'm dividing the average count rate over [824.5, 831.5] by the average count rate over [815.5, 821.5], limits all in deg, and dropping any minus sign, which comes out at 0.99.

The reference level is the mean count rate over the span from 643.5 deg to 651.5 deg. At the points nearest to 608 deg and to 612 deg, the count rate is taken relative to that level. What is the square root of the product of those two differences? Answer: 0.79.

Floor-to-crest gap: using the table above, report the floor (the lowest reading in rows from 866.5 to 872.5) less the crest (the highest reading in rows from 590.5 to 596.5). -2.5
